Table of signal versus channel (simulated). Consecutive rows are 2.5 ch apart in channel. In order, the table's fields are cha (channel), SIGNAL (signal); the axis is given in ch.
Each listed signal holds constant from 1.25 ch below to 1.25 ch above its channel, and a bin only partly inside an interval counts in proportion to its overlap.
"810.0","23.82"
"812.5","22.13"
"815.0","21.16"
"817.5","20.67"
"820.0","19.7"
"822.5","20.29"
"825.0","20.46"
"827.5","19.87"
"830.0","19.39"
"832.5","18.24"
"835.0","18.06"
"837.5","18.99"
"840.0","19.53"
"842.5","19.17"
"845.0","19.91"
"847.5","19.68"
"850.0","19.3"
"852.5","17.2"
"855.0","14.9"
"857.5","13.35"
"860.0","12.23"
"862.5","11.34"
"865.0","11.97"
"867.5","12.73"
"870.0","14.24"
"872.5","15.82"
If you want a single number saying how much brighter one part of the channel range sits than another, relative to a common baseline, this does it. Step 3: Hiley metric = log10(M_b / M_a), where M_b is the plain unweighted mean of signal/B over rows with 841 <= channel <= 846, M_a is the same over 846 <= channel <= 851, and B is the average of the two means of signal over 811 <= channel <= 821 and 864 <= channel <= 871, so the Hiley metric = 0.00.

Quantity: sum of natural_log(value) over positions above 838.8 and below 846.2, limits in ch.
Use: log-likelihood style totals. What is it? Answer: 8.92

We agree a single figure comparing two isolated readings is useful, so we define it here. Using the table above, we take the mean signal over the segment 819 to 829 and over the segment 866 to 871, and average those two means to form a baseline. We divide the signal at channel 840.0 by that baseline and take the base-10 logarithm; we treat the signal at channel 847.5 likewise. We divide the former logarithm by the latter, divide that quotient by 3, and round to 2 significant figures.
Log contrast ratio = 0.32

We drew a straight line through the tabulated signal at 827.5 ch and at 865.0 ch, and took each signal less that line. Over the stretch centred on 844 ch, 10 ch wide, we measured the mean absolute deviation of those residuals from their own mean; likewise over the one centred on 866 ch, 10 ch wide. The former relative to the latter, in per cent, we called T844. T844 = 52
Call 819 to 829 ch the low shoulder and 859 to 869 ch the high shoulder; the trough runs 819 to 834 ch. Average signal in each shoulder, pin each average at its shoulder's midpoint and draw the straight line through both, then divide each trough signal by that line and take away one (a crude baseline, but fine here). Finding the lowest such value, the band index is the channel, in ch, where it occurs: 820.0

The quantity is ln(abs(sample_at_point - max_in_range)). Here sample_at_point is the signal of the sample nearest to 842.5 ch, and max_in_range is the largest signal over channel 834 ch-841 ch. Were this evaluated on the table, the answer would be -1.0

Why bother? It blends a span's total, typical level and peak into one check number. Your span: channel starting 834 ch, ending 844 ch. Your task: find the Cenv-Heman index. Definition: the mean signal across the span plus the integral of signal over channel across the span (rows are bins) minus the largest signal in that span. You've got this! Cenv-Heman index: 189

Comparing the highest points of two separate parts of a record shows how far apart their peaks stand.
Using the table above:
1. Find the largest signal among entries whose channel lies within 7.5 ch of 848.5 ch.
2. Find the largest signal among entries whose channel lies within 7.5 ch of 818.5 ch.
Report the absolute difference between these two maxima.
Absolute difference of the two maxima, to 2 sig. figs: 2.2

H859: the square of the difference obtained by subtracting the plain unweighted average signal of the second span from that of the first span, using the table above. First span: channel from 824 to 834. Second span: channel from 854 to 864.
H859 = 43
